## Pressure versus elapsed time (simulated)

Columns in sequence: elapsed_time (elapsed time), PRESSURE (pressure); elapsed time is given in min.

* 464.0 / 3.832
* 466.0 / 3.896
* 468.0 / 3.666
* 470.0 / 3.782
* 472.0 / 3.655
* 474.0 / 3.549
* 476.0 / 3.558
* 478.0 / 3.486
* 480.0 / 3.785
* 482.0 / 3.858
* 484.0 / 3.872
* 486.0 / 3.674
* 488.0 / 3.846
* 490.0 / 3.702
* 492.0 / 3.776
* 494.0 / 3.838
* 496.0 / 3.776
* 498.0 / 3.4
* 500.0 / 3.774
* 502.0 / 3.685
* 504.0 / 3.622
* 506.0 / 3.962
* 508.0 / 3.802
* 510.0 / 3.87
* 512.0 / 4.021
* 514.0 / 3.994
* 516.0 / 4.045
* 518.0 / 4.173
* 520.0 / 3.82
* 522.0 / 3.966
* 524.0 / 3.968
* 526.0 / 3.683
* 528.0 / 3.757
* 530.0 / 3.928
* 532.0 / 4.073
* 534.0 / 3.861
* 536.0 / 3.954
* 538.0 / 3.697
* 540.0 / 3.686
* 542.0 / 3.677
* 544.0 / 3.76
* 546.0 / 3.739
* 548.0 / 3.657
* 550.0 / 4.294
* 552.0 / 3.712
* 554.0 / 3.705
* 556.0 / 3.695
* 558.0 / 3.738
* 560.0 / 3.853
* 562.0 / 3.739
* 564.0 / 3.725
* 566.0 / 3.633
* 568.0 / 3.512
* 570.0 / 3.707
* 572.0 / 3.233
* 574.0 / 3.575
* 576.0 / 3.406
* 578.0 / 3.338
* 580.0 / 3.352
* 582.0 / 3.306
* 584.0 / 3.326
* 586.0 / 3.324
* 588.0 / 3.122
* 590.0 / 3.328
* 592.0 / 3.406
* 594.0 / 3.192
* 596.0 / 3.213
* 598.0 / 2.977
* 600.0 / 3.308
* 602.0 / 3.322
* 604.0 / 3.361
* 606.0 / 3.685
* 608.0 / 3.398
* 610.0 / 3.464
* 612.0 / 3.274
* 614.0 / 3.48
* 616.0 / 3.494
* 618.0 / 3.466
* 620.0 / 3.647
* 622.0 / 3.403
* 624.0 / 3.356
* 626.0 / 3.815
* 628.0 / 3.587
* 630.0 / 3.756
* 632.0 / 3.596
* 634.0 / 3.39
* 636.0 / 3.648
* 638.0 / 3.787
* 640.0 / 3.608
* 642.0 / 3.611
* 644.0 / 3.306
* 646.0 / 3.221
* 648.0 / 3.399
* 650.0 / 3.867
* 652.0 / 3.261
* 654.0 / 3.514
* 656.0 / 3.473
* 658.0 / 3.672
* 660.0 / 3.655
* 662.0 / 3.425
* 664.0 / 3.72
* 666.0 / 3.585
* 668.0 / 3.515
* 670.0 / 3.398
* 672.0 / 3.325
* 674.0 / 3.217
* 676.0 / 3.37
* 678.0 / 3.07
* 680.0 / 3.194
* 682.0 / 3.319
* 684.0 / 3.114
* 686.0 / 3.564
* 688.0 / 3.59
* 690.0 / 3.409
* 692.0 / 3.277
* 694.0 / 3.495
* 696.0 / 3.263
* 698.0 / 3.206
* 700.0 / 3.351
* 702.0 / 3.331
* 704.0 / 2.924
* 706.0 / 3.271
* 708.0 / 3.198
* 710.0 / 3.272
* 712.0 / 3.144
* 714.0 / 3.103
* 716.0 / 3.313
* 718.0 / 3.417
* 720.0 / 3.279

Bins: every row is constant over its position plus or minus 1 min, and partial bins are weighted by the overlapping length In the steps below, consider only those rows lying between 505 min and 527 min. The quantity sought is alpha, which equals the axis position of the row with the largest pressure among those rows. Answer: 518.0 min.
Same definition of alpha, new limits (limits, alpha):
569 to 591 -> 570.0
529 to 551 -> 550.0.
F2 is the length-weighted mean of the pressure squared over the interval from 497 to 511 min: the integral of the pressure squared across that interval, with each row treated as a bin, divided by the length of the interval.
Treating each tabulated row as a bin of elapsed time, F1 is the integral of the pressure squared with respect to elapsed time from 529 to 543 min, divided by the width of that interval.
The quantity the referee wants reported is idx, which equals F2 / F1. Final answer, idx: 0.94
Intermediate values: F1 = 14.8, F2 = 13.9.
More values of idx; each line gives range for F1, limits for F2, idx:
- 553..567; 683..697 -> 0.83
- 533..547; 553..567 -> 0.98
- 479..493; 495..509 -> 0.96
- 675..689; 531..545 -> 1.32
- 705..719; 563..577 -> 1.19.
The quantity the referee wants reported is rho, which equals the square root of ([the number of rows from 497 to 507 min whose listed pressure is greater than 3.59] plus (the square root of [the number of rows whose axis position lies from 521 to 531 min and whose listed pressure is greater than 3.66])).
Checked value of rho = 2.5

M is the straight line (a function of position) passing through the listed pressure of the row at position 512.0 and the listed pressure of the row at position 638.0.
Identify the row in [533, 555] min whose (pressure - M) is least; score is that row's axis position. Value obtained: 548.0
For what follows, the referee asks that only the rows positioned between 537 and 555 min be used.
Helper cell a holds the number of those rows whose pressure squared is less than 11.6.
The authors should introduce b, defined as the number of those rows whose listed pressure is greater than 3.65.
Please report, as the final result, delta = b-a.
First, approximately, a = 0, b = 9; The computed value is 9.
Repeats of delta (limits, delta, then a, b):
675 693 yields -6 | 6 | 0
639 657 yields -3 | 4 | 1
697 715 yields -9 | 9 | 0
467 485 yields 6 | 0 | 6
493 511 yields 6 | 1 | 7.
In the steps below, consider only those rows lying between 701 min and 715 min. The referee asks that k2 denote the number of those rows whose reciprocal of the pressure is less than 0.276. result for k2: 0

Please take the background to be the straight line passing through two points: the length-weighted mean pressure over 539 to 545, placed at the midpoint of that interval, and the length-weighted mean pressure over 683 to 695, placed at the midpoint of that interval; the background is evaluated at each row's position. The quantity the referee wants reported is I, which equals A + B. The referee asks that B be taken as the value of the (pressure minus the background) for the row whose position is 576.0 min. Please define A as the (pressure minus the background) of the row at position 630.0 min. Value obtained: 0.0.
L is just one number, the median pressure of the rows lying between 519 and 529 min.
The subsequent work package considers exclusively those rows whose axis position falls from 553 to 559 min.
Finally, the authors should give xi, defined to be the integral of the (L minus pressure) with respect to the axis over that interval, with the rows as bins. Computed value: 0.6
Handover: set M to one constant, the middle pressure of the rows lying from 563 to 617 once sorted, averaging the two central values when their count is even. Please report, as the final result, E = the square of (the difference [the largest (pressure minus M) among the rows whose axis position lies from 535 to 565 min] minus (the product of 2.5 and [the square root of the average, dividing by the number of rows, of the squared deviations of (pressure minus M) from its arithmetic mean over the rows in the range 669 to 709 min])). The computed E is 0.30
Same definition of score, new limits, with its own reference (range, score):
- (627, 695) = 678.0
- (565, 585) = 572.0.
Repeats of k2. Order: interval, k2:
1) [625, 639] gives 4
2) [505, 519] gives 7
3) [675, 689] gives 0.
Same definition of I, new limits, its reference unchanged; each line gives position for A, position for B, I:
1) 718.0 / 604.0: -0.2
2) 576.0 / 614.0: -0.3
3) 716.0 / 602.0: -0.3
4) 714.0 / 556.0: -0.2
